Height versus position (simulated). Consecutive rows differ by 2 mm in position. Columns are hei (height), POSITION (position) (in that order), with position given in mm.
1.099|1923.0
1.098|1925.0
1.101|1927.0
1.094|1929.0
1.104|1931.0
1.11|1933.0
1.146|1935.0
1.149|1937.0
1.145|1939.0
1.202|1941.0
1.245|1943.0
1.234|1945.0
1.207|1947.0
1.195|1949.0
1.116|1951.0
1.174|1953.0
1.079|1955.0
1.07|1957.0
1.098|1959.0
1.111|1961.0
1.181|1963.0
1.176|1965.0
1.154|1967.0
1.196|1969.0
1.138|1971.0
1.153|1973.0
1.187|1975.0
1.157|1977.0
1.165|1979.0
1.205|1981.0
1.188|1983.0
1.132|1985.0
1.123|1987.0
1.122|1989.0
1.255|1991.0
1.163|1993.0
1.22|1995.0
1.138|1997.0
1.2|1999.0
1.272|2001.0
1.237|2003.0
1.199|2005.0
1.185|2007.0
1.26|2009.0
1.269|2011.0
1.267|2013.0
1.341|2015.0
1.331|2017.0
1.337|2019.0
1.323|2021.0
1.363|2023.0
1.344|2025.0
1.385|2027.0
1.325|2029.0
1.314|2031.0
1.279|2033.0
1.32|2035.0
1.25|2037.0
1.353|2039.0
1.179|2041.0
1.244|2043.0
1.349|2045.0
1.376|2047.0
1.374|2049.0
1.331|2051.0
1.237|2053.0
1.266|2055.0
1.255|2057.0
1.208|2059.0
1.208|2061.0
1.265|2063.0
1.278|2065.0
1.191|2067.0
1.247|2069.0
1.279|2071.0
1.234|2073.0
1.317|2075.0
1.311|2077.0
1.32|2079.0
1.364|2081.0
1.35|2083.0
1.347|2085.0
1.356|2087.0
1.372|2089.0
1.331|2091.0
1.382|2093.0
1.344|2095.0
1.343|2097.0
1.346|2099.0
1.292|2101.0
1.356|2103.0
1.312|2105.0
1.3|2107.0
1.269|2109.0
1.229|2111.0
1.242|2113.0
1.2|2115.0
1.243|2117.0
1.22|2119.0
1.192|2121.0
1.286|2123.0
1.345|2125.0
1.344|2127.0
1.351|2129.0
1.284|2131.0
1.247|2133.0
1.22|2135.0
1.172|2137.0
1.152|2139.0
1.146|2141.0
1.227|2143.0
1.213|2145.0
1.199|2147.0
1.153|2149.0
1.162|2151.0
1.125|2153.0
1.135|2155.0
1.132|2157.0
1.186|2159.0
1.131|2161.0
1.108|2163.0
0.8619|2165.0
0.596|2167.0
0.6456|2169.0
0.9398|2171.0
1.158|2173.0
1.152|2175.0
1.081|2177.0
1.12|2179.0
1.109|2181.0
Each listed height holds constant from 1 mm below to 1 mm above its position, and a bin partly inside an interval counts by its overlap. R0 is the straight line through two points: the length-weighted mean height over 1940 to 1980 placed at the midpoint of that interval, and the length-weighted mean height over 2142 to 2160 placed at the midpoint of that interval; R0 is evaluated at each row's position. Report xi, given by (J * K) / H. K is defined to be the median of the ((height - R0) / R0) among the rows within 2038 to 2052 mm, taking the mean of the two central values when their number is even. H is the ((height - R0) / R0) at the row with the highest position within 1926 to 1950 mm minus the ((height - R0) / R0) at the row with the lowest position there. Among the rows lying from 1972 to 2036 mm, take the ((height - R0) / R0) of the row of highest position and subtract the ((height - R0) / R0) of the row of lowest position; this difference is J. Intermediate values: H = 0.08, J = 0.14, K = 0.16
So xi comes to 0.28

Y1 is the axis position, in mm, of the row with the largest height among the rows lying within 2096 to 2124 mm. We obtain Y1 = 2103.0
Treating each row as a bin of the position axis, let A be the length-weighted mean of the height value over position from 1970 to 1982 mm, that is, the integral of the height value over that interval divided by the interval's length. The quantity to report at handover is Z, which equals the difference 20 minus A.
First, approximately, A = 1.17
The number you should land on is 18.8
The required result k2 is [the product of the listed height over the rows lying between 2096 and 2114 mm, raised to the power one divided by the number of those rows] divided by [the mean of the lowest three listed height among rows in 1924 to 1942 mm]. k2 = 1.18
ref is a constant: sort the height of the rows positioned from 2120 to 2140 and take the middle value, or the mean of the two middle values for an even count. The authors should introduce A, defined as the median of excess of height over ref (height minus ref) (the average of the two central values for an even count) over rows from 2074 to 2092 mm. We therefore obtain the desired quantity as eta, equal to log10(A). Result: -1.09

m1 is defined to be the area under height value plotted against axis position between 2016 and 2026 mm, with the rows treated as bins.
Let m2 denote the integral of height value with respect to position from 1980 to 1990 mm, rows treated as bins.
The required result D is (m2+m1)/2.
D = 12.5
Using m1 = 13.4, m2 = 11.5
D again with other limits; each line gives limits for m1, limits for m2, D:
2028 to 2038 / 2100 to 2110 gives 13.0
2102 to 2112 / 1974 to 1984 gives 12.4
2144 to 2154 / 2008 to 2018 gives 12.3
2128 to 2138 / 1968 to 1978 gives 12.1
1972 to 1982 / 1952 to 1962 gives 11.4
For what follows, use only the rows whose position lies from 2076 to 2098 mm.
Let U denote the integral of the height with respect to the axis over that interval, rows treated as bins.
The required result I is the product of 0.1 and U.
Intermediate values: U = 29.6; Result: 2.96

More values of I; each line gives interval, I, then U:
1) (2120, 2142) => 2.75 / 27.5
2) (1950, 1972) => 2.50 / 25.0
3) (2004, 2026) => 2.84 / 28.4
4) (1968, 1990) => 2.55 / 25.5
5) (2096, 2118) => 2.83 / 28.3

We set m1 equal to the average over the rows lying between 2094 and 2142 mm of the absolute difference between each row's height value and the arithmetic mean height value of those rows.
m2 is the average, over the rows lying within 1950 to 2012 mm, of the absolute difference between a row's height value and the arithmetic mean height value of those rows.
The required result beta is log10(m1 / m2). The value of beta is 0.13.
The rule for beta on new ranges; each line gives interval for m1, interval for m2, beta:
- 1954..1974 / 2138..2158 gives 0.10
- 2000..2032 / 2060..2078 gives 0.15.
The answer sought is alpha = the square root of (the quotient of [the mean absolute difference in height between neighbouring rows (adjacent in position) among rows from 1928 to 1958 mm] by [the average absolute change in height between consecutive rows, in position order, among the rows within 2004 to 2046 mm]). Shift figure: 0.8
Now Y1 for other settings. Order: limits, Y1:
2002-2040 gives 2027.0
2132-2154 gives 2133.0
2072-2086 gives 2081.0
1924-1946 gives 1943.0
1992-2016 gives 2015.0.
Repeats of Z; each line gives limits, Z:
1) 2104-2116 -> 18.7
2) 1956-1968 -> 18.9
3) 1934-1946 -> 18.8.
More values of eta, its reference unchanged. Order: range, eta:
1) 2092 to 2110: -1.11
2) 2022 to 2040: -1.23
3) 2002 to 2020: -2.82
